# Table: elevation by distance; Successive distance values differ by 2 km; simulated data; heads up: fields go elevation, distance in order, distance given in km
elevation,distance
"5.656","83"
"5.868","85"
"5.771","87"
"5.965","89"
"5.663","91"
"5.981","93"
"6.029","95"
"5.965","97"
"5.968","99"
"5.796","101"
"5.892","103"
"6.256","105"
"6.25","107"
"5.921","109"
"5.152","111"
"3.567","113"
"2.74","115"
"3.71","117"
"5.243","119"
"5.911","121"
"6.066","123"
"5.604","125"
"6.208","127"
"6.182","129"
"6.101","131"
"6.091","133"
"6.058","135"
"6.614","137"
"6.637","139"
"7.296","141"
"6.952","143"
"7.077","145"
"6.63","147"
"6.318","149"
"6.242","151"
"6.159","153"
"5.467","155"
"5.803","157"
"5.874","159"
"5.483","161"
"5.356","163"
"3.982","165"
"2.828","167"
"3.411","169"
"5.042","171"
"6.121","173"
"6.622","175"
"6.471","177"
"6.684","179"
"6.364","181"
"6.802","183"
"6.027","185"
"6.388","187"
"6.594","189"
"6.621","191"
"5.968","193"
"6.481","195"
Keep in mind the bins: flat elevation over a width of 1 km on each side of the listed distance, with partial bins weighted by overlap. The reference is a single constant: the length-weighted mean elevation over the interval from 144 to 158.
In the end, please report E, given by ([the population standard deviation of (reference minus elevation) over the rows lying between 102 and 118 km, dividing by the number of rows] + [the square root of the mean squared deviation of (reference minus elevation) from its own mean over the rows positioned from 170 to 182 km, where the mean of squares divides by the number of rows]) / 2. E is 0.93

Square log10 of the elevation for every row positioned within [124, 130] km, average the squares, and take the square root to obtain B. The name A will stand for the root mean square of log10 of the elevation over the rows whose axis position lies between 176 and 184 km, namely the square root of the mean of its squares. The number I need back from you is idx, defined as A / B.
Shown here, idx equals 1.05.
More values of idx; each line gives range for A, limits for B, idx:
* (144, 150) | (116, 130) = 1.11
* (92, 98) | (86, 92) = 1.02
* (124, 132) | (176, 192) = 0.96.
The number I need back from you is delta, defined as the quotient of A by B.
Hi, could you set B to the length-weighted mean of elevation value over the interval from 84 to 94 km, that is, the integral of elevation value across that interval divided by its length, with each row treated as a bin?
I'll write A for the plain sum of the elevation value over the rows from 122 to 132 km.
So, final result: 5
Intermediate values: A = 30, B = 5.85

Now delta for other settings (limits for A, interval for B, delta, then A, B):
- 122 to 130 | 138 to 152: 4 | 24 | 6.74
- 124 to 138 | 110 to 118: 11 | 43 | 3.79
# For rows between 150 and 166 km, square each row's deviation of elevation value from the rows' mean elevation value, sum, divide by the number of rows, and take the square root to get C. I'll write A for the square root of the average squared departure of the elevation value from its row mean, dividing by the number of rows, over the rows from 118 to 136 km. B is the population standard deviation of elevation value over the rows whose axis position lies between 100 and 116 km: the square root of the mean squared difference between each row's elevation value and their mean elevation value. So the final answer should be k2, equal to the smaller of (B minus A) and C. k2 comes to 0.7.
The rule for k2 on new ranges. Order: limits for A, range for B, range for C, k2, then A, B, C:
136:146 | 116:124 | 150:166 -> 0.7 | 0.26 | 0.9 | 0.66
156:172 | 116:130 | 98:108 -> -0.3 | 1.09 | 0.8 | 0.19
